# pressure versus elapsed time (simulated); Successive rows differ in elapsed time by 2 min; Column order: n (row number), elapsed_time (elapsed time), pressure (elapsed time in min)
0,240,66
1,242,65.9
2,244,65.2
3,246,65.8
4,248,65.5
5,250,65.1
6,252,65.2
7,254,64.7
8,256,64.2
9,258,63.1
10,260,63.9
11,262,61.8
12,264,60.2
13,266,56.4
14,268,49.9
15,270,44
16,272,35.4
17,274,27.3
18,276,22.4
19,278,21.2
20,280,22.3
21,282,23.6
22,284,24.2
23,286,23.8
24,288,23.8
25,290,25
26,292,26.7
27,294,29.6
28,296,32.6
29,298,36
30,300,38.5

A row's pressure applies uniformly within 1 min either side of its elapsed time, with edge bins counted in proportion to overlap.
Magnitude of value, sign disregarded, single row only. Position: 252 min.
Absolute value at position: 65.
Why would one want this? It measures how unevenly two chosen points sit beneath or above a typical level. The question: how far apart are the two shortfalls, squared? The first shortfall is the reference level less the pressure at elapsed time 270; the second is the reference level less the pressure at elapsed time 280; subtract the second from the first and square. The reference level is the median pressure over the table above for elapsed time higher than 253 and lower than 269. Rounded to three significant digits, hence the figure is 471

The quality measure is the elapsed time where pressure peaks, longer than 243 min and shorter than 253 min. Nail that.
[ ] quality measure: 246 min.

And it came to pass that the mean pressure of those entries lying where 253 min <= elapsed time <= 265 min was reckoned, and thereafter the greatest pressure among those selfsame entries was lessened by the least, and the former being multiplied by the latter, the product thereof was 283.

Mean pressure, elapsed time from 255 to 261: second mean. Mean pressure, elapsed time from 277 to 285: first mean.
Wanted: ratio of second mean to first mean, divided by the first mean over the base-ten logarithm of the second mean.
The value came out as 0.22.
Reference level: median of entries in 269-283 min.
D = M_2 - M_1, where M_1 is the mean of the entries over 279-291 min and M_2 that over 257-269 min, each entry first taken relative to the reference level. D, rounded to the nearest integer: 35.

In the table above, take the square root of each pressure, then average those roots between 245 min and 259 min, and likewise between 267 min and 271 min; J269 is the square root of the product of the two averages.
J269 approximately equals 7.4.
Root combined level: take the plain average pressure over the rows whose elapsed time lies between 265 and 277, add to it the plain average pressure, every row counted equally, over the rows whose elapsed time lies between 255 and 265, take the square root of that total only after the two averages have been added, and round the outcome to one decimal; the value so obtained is 10.1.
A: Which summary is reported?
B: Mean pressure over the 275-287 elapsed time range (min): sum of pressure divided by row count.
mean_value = 23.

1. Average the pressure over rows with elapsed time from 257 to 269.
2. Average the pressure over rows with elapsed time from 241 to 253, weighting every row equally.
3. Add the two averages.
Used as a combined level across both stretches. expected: 125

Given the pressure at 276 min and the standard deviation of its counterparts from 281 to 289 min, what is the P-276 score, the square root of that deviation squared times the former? 1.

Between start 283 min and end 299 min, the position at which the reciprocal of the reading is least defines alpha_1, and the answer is 298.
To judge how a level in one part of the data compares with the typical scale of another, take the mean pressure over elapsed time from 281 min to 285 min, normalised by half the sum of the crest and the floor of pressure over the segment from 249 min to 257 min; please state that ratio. 0.37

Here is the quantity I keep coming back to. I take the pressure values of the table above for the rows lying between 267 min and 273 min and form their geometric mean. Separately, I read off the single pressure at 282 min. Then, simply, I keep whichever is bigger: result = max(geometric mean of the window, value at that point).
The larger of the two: 43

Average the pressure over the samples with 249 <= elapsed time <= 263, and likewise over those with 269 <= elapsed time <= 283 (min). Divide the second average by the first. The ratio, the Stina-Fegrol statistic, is 0.44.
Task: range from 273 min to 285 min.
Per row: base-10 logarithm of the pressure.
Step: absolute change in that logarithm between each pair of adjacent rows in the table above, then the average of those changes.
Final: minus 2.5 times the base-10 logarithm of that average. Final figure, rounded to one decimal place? 3.7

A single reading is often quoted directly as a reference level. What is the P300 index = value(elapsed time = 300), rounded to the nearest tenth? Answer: 38.5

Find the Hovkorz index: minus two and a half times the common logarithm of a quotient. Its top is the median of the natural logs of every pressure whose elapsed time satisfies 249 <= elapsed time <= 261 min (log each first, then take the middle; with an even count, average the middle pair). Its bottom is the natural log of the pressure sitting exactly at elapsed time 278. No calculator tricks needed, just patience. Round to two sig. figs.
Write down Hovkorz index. -0.34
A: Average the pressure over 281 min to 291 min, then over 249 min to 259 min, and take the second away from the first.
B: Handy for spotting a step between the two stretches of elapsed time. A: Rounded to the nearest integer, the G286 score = -40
